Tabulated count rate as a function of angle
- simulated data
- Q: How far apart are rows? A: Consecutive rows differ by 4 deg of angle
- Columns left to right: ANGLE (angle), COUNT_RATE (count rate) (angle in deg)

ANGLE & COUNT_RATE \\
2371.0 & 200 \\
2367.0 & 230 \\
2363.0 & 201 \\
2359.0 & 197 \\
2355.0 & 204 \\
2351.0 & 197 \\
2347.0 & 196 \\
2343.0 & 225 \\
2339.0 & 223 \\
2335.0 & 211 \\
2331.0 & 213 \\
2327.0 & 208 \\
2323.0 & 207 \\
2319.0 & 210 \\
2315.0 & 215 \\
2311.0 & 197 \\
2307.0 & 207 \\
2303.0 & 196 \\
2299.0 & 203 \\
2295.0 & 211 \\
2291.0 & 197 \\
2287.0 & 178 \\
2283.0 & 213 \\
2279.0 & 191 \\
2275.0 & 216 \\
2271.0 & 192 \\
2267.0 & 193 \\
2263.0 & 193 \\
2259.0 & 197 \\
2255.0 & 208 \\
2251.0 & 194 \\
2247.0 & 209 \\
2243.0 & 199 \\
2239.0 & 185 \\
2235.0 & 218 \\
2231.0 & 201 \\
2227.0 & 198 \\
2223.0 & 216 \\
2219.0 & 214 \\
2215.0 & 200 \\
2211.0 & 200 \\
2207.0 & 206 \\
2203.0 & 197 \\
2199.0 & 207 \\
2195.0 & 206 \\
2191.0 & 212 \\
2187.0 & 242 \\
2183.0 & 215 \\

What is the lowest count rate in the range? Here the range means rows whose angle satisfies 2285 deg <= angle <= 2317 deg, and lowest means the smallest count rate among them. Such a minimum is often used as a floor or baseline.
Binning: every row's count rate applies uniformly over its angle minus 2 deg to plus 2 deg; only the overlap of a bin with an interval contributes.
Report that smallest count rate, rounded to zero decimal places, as 178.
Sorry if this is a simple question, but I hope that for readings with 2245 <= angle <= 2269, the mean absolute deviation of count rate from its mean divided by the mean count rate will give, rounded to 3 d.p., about 0.032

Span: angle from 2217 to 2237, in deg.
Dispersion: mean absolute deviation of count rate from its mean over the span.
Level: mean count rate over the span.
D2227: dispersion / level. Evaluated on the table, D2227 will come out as 0.038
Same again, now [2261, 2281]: 0.039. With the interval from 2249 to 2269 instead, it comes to 0.022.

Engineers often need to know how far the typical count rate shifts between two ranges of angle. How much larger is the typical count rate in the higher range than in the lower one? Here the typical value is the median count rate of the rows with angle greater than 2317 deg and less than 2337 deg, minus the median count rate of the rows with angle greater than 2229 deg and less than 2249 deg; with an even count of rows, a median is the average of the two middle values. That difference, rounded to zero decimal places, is 9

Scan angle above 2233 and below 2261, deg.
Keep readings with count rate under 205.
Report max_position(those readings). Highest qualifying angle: 2259.0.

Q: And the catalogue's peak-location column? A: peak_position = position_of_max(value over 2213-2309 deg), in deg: 2235.0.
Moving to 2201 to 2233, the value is 2223.0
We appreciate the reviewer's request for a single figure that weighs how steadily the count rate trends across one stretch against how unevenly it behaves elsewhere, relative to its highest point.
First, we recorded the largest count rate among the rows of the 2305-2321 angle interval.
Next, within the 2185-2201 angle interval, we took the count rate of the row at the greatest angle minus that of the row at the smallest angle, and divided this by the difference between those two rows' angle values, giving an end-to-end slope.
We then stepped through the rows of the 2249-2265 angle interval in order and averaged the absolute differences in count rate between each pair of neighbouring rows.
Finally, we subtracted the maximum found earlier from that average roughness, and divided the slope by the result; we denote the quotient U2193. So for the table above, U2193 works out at 0.0142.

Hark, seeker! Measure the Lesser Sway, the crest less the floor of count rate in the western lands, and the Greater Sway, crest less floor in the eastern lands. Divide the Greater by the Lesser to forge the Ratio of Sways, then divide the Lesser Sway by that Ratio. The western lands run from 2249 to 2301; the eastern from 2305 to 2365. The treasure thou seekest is 50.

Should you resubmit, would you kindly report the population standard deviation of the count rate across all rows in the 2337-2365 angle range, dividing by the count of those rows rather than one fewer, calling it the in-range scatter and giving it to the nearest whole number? 12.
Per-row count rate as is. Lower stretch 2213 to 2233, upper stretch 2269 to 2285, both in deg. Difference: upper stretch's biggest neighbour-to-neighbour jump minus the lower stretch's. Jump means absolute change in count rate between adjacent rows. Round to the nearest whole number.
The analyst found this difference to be 7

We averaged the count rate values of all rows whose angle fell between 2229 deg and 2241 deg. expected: 201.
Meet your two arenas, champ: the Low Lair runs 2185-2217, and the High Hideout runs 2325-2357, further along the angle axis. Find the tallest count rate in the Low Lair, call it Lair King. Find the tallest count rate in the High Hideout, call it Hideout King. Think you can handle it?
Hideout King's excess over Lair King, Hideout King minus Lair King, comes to -17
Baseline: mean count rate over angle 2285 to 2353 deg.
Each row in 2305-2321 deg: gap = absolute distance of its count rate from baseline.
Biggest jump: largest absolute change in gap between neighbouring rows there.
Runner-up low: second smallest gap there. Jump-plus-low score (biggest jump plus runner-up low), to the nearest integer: 12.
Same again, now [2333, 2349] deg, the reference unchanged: 22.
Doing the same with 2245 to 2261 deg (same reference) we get 13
